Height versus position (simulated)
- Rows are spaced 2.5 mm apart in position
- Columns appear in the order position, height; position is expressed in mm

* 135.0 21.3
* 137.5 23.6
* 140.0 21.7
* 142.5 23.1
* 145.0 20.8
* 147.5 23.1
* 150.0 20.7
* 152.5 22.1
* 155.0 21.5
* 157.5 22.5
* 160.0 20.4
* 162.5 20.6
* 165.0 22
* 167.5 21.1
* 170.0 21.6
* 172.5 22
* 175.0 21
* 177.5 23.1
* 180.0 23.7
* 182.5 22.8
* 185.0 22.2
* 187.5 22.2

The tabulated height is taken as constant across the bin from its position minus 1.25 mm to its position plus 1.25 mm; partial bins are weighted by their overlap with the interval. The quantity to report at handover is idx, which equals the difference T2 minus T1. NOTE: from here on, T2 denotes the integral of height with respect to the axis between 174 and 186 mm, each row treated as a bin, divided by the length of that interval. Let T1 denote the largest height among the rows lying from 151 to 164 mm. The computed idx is 0.1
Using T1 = 22.5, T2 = 22.6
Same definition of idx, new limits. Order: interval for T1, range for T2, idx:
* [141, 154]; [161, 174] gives -1.7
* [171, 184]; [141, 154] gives -1.8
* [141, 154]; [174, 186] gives -0.5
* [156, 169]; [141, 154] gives -0.6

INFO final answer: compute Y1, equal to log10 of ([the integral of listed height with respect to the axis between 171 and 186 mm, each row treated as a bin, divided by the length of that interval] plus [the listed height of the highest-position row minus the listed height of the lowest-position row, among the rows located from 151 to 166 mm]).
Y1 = 1.349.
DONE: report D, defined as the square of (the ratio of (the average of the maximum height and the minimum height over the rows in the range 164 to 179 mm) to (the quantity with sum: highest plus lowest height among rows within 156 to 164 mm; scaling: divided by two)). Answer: 1.06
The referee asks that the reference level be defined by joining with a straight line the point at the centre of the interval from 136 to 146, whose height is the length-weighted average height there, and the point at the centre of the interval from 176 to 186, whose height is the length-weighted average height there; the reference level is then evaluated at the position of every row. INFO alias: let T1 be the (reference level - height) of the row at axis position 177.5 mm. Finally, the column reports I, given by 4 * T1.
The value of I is -0.9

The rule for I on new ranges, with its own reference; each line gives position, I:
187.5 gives 3.3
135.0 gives 3.7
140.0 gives 2.4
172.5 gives 3.2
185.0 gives 3.1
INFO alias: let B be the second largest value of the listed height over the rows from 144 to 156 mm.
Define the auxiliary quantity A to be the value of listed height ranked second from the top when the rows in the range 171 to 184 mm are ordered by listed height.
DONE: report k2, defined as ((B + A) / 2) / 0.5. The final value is 45.2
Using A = 23.1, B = 22.1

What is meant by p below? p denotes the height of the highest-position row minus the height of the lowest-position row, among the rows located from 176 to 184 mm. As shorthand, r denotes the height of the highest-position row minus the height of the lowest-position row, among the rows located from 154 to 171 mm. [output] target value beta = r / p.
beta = -0.3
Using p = -0.30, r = 0.1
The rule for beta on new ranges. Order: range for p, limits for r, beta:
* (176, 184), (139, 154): -1.3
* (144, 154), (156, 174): -0.4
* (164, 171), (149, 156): -2.0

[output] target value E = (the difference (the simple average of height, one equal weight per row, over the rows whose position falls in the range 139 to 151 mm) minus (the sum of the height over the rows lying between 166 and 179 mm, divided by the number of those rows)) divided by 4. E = 0.03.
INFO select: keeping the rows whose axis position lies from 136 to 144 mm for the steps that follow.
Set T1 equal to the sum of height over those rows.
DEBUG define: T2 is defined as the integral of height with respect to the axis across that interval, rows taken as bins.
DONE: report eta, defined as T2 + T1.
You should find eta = 250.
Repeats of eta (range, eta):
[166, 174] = 237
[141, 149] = 245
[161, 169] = 233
